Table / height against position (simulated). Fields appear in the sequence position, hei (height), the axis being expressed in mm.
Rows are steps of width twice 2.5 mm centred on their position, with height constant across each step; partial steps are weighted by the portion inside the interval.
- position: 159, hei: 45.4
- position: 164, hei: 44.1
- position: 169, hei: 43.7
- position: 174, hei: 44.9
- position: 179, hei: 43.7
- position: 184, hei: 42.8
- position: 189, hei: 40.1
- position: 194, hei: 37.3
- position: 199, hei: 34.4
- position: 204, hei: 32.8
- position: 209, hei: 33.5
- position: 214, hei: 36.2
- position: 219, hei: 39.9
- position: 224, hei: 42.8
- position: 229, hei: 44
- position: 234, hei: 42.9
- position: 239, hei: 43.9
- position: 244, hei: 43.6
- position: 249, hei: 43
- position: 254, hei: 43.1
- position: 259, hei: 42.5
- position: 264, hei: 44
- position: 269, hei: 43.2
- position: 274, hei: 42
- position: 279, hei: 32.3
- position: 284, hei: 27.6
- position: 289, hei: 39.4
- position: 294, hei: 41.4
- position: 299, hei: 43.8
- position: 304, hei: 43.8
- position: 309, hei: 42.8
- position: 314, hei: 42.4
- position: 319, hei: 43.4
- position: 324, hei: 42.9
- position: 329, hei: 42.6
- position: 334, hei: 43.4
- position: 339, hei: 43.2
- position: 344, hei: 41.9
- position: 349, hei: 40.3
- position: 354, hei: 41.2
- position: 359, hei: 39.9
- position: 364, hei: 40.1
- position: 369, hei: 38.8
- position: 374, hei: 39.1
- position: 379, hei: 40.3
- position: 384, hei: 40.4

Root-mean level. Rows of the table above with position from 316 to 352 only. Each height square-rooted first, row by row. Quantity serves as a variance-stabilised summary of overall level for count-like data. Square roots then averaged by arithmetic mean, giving 6.52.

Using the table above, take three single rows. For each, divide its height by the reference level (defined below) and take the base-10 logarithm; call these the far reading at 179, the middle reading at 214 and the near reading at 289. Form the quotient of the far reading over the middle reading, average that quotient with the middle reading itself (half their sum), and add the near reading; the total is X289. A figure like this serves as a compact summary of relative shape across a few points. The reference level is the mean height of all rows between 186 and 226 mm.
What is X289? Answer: -3.21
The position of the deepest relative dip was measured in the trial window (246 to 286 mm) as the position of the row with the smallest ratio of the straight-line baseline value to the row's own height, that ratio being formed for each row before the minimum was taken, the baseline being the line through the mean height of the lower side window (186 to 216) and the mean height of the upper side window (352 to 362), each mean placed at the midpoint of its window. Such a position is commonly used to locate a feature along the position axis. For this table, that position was 264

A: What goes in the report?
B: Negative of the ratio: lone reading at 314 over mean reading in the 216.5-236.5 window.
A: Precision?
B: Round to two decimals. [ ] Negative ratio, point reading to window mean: -1.00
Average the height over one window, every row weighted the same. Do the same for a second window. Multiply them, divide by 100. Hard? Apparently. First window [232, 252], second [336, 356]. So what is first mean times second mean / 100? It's 18.1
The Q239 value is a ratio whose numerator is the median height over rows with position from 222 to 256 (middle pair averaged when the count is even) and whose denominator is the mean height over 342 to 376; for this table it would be 1.07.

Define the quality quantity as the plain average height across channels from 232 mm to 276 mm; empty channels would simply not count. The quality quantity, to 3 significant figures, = 43.1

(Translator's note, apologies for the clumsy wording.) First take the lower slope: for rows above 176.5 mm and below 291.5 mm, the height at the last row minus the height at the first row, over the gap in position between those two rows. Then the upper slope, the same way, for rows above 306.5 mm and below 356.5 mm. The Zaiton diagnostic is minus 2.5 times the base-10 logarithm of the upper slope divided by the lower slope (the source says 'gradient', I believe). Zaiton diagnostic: 0.1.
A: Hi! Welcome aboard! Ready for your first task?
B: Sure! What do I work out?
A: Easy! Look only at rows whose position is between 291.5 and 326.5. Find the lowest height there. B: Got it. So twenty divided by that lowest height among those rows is 0.48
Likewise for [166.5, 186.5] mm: 0.47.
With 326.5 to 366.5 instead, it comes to 0.50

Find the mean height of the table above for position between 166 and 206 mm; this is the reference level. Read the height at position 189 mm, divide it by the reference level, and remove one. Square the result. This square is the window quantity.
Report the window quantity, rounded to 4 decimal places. 0.0000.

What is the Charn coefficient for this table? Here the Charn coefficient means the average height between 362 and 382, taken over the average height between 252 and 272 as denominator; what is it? 0.92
